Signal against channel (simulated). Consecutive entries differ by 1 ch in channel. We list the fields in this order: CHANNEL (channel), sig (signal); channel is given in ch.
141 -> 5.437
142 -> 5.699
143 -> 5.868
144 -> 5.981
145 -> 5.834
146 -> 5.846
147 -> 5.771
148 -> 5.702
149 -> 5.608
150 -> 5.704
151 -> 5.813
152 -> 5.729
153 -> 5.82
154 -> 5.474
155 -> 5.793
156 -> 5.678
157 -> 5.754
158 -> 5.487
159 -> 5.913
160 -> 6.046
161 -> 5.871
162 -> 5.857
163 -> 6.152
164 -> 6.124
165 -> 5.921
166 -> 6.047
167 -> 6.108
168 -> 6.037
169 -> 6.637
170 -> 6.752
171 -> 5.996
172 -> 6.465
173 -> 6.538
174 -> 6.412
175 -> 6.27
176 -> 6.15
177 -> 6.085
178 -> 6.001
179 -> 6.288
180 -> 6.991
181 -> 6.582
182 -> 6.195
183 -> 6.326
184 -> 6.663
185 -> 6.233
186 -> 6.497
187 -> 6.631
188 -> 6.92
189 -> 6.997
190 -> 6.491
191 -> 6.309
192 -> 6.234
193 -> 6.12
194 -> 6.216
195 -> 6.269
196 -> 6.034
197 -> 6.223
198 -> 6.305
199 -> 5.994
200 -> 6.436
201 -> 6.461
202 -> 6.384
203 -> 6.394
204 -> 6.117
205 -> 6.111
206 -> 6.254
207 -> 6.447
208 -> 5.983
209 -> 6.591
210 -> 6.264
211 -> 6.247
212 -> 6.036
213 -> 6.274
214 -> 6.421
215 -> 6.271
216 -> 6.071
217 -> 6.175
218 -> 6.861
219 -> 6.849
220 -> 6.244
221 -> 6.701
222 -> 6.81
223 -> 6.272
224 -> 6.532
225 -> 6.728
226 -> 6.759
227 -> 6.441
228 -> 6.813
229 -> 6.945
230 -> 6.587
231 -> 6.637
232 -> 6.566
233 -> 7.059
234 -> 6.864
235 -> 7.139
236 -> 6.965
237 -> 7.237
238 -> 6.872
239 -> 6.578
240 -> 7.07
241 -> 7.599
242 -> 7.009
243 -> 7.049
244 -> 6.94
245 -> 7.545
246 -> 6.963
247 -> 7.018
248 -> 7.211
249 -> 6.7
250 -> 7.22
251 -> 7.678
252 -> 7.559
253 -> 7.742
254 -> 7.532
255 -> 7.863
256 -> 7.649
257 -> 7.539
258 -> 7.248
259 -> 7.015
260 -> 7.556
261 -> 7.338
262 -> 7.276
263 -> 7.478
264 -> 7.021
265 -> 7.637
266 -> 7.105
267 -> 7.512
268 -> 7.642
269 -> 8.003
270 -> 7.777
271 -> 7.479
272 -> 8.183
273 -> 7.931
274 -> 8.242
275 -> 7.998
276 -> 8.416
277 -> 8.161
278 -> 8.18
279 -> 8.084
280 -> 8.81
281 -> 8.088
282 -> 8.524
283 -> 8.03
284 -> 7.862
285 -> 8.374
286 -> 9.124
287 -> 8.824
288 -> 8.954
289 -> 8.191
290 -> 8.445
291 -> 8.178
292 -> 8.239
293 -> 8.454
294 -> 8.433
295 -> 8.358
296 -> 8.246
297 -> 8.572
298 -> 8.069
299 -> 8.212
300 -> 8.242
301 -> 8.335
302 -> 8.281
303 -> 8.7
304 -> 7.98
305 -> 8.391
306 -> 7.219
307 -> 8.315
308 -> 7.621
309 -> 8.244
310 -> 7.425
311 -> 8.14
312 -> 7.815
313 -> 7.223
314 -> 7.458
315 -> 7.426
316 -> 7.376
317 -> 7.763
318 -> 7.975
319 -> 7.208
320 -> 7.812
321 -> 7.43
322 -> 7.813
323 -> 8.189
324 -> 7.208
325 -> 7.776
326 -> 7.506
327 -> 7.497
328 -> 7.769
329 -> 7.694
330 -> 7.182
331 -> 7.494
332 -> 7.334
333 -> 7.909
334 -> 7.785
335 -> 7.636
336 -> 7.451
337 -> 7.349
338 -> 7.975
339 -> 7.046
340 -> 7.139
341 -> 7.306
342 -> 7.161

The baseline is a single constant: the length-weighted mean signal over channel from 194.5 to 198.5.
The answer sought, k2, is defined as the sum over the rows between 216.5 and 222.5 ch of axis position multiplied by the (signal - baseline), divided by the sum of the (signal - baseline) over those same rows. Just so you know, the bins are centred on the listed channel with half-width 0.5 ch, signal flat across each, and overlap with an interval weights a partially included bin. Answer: 219.9 ch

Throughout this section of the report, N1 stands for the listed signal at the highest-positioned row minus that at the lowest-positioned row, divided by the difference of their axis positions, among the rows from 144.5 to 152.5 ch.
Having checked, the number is -0.015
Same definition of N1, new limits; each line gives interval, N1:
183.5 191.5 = -0.051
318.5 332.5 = 0.010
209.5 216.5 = -0.032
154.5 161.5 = 0.013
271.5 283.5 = -0.014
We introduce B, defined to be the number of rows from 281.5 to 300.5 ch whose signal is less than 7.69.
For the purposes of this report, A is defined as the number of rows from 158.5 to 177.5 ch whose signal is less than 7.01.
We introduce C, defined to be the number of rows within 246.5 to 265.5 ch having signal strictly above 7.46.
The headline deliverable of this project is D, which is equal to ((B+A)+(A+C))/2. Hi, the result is 24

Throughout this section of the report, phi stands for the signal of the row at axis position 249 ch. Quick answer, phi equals 6.7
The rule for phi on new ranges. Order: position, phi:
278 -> 8.18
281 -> 8.088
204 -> 6.117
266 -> 7.105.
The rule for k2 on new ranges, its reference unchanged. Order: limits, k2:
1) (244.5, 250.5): 247.3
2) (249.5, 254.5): 252.1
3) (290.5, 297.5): 294.1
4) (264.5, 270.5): 267.7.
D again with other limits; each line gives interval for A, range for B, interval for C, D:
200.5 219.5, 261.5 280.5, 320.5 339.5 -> 29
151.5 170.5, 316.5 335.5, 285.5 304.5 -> 33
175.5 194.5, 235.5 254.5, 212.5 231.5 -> 28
